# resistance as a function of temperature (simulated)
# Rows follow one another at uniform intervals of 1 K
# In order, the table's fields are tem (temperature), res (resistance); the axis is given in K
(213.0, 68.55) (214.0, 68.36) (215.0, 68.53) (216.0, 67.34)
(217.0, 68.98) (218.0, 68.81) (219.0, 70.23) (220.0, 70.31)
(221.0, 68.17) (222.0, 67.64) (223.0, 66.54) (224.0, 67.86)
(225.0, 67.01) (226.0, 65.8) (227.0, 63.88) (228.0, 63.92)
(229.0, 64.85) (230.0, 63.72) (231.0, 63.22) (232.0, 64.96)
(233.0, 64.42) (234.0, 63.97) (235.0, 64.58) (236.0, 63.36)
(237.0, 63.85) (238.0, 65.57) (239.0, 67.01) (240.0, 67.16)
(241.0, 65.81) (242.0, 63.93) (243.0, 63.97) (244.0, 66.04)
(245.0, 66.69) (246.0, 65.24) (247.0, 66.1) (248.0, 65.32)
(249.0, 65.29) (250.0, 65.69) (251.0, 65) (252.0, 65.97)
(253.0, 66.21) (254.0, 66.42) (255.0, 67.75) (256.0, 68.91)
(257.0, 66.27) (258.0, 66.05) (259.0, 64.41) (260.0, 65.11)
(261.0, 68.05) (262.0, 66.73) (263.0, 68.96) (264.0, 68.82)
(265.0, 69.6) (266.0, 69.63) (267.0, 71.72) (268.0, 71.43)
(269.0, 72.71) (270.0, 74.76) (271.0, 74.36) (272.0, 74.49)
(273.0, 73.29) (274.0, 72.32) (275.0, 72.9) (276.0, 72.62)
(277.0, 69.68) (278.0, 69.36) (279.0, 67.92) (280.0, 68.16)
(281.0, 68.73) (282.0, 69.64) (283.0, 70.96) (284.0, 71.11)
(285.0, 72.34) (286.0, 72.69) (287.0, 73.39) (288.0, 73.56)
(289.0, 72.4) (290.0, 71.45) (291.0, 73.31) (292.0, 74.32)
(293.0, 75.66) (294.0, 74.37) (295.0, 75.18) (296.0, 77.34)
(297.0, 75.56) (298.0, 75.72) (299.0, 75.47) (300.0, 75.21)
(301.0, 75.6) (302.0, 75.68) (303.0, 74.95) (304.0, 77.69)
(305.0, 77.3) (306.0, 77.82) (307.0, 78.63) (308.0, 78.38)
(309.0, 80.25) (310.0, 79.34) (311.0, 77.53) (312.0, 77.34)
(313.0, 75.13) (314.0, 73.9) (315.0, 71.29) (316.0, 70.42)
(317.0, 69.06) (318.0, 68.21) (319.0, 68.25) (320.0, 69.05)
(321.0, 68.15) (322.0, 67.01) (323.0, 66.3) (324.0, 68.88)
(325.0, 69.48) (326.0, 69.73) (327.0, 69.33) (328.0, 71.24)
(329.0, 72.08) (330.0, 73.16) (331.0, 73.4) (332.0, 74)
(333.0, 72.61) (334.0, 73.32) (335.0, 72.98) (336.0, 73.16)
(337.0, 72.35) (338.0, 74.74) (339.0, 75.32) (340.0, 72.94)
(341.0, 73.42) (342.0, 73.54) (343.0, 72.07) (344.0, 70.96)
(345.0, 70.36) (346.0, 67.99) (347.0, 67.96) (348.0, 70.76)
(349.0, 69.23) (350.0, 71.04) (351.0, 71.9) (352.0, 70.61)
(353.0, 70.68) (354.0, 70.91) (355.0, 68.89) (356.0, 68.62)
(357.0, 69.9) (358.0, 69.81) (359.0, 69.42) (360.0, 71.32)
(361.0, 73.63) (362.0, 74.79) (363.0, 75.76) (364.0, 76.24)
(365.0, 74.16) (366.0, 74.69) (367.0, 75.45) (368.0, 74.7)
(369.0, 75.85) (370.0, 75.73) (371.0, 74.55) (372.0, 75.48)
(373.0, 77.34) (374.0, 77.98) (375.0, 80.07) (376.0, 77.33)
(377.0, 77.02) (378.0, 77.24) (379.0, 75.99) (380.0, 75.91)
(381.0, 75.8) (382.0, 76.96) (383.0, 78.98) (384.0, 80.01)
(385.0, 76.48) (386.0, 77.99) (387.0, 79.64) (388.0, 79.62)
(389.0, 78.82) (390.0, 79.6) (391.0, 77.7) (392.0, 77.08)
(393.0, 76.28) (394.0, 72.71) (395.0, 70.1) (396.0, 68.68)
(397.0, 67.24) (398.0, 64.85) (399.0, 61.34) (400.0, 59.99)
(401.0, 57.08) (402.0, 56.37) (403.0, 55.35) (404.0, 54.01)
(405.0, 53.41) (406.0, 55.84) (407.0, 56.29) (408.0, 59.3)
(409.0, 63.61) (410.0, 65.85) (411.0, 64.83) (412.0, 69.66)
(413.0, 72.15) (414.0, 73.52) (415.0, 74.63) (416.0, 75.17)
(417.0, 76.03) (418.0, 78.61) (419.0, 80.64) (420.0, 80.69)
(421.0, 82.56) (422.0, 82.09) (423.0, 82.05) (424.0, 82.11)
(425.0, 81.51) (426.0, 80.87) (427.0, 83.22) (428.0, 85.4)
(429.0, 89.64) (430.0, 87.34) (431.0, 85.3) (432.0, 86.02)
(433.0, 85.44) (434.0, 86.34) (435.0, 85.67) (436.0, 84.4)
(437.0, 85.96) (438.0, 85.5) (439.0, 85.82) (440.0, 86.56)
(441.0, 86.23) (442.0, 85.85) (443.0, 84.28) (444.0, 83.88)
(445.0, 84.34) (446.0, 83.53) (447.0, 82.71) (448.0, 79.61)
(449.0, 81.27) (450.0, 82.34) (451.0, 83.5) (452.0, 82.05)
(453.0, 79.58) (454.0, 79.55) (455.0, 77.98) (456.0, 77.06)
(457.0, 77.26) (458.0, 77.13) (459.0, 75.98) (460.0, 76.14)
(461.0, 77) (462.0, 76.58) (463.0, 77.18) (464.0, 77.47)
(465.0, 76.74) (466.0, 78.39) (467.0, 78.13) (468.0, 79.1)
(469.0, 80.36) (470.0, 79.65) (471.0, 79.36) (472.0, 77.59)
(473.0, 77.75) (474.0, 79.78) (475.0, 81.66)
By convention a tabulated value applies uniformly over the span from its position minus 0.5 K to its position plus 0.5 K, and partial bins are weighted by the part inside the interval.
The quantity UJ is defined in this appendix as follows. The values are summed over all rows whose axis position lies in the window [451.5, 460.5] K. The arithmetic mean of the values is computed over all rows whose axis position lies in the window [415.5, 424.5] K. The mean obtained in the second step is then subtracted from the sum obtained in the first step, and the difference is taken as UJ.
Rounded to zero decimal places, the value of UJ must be 623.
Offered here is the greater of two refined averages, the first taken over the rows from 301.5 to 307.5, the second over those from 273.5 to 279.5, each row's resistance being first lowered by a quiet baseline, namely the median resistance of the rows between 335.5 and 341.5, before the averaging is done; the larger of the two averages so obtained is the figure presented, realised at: 3.7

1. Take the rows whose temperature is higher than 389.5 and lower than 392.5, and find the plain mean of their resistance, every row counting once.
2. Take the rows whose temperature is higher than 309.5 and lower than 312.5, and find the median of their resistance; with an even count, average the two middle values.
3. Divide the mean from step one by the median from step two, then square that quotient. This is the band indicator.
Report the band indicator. 1.02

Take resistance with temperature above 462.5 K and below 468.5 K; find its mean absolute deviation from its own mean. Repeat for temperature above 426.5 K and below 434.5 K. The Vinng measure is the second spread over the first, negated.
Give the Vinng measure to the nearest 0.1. -1.8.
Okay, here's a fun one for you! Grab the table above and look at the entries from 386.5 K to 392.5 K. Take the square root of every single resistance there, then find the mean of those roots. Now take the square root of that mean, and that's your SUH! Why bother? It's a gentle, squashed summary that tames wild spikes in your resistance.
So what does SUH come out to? 2.98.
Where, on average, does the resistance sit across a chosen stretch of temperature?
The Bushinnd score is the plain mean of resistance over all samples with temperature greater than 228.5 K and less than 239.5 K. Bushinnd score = 65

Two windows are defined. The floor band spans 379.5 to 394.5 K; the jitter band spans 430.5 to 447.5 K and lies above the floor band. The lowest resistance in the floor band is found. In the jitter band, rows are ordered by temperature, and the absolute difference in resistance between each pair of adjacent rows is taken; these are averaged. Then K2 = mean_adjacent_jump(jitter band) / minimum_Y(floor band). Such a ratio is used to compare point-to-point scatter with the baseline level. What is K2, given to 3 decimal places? 0.010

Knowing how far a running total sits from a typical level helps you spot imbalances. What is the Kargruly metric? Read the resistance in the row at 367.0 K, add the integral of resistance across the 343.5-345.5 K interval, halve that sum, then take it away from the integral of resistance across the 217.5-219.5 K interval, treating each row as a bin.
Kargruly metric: 31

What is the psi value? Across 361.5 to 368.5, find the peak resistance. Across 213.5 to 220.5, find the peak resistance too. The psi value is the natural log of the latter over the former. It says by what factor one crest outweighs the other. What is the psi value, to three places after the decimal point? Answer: -0.081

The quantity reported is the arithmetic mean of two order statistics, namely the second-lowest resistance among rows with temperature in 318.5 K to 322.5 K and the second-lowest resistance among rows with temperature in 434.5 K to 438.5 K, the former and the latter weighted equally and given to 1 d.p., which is 76.8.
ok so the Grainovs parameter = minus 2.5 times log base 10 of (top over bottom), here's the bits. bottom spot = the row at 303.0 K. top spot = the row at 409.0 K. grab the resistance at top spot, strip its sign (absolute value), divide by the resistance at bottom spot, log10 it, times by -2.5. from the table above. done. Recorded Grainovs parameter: 0.18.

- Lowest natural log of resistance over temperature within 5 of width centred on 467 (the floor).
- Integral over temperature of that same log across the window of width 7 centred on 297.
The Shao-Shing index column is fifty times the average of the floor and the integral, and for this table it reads 865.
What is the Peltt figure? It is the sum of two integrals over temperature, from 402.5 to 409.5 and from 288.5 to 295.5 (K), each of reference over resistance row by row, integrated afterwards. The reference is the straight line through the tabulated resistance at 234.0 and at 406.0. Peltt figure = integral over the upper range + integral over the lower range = 12.7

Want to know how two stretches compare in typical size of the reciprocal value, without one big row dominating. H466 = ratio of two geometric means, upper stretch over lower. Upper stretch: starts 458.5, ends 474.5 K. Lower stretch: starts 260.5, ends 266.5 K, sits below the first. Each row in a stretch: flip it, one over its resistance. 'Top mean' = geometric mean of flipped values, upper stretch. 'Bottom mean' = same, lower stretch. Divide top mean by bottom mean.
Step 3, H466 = 0.88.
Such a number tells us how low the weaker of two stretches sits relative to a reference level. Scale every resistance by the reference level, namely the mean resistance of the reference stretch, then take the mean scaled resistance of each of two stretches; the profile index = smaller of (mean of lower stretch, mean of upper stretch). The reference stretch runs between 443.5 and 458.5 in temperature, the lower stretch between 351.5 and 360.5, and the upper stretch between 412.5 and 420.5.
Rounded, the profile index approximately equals 0.87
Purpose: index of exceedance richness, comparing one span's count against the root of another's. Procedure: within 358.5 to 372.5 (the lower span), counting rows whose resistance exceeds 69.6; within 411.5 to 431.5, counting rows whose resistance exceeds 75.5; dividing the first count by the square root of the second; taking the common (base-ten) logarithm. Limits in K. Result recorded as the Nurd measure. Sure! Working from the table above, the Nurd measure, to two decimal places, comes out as 0.53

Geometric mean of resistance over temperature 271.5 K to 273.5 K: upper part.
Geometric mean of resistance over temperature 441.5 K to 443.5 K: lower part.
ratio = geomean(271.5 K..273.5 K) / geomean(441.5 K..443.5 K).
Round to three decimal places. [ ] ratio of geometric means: 0.869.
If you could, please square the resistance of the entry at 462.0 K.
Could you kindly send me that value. 5864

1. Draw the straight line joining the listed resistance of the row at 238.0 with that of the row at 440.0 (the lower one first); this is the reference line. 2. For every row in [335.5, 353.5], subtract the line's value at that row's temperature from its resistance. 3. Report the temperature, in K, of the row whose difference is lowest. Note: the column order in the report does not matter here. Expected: 347.0 K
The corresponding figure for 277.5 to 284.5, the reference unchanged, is 279.0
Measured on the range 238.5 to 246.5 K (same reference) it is 243.0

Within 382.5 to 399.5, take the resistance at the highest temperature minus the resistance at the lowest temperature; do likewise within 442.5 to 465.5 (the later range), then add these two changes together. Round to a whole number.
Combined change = -25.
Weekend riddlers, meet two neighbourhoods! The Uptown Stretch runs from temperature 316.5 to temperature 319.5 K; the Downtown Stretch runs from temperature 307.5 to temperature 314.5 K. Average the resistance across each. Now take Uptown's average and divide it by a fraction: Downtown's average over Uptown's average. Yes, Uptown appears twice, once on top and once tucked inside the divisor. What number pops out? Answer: 61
